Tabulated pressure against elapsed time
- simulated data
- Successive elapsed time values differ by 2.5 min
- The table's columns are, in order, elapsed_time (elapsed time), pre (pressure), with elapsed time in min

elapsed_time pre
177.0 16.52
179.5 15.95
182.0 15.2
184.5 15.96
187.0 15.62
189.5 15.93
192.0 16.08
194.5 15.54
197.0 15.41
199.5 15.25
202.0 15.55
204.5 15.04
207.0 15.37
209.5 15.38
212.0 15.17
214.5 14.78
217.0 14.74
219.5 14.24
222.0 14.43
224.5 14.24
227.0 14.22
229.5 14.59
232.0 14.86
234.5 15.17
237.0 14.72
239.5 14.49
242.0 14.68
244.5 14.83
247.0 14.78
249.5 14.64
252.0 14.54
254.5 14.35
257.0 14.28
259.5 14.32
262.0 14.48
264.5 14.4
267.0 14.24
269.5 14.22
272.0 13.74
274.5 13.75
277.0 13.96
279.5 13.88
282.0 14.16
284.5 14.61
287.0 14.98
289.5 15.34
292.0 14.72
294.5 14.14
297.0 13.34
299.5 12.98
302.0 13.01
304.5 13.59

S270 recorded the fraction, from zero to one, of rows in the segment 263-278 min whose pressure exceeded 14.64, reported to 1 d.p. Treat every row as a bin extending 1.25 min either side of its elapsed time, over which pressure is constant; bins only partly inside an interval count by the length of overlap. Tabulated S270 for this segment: 0.0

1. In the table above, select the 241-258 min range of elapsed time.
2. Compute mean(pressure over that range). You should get 14.6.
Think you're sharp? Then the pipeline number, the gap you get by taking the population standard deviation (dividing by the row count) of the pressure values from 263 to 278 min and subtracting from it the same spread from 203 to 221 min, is -0.12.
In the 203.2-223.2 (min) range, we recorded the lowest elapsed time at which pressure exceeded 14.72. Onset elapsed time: 204.5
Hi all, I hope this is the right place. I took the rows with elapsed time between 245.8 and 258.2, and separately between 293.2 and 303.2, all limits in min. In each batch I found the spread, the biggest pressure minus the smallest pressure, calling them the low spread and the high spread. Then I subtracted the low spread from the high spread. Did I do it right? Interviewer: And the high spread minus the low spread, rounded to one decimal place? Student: 0.7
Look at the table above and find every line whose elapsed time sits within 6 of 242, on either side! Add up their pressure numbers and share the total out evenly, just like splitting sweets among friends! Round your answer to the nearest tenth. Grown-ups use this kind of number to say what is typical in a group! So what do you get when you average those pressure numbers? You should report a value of 14.7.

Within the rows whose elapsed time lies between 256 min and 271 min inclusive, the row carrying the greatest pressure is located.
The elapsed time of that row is 262.0 min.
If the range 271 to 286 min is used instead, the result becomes 284.5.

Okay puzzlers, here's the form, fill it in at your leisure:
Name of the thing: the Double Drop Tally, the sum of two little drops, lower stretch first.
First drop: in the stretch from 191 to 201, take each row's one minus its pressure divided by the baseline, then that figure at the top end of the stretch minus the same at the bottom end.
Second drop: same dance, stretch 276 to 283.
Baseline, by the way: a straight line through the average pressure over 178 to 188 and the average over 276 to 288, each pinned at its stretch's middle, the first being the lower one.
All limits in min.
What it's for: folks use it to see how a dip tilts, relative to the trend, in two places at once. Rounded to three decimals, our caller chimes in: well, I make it 0.028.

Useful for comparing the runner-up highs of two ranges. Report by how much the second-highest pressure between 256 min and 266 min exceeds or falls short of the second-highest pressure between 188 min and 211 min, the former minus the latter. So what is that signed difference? -1.5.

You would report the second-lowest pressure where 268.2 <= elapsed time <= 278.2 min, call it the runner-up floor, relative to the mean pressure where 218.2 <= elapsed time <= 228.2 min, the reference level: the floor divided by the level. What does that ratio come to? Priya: 0.963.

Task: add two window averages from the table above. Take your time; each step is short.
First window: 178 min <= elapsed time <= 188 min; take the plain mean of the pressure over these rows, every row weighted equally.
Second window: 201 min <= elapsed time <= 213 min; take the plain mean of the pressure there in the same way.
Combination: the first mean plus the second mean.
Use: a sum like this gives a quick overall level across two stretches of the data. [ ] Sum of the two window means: 31.0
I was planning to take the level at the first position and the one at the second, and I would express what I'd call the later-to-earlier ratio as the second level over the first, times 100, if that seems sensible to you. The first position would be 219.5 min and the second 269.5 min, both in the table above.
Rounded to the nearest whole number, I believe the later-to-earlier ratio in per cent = 100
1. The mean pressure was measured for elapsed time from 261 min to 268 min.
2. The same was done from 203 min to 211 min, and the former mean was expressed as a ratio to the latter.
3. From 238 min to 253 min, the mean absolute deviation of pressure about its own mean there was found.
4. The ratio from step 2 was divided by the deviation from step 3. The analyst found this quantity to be 9.1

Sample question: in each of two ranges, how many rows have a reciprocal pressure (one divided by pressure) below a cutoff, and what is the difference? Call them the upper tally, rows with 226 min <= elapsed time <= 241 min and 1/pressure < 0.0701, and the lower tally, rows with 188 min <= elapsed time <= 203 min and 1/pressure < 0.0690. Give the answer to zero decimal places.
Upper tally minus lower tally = -1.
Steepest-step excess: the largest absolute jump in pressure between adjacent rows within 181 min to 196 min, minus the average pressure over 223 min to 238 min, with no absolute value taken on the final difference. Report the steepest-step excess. -13.9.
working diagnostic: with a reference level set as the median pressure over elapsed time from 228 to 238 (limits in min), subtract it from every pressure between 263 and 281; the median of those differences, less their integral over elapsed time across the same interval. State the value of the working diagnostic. 13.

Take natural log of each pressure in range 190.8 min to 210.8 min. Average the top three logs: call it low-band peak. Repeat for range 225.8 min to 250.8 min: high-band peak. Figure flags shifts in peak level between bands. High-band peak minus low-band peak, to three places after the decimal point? -0.050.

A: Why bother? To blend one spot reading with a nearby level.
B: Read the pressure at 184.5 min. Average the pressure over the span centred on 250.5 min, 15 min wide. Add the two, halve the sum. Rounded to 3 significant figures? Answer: 15.3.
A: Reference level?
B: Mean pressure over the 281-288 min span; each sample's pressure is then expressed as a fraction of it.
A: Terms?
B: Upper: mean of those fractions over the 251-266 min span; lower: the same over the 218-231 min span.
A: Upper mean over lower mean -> 1.00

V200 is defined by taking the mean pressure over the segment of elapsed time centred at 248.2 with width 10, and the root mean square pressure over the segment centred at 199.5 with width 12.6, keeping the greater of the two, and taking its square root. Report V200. 3.92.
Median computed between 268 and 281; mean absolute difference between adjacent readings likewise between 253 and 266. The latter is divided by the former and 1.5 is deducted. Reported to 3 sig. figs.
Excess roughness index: -1.49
